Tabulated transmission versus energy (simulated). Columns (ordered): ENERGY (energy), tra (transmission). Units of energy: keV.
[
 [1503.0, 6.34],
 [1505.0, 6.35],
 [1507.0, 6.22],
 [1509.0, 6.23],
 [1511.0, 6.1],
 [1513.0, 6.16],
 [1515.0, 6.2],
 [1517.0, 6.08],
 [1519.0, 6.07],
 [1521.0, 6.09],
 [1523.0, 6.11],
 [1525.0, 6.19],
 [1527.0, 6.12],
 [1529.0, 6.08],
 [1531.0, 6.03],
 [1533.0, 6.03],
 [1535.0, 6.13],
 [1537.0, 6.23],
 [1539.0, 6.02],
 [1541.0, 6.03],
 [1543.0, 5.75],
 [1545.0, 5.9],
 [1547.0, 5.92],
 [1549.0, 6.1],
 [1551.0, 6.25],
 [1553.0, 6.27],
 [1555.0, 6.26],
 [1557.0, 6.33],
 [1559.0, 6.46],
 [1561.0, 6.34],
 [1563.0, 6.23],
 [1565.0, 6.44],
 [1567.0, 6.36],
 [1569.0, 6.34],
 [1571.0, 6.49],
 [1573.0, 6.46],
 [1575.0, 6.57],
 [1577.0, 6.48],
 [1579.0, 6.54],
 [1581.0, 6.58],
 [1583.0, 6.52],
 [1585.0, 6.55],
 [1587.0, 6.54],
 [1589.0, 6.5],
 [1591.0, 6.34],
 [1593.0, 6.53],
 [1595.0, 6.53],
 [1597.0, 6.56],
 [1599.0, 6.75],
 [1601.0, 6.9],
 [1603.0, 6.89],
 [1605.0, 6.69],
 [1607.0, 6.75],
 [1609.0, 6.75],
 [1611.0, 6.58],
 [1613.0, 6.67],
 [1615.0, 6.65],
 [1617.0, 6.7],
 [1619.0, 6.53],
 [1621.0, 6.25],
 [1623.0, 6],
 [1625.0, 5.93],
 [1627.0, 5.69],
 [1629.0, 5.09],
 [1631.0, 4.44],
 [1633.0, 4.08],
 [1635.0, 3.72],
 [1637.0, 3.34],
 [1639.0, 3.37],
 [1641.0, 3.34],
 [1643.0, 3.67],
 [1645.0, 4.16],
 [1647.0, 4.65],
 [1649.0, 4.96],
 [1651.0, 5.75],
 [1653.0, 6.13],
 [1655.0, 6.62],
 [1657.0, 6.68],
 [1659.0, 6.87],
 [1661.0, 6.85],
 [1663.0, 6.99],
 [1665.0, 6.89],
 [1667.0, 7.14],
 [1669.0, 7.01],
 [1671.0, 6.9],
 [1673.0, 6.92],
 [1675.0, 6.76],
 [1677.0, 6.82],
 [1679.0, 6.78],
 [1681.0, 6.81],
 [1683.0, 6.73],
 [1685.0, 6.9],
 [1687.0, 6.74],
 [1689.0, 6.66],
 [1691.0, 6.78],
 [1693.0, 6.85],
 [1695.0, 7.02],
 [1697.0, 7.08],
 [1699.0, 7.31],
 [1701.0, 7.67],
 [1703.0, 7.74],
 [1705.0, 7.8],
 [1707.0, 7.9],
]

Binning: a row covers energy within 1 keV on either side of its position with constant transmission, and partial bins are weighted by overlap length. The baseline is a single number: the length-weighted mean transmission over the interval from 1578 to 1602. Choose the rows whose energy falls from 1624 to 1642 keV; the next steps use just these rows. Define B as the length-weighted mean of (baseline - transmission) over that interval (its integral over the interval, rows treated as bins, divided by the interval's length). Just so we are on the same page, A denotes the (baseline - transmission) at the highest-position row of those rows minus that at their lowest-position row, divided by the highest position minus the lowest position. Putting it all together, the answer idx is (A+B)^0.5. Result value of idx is 1.5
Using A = 0.162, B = 2.2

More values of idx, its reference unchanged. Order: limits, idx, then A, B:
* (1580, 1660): 0.9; -0.004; 0.7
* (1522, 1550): 0.7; 0.000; 0.5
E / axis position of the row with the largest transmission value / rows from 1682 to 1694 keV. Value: 1685.0 keV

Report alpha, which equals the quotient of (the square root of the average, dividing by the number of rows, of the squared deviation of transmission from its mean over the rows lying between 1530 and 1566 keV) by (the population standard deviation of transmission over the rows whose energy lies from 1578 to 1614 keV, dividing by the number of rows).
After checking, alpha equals 1.3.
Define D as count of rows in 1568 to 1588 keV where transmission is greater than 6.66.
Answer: 0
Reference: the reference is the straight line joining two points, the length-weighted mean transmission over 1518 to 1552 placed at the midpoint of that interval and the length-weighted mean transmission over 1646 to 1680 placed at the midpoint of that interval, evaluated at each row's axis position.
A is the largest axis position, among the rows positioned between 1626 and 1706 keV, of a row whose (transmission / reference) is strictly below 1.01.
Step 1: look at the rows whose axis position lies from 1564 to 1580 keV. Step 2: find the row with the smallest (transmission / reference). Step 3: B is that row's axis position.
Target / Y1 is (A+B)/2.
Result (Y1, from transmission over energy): 1629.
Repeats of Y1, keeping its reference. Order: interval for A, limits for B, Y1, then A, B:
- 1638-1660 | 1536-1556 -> 1598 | 1653.0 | 1543.0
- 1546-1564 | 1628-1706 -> 1595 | 1549.0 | 1641.0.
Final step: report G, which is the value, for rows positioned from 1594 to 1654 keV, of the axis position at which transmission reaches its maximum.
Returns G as 1601.0 keV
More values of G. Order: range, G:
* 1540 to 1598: 1581.0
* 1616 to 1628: 1617.0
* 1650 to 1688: 1667.0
